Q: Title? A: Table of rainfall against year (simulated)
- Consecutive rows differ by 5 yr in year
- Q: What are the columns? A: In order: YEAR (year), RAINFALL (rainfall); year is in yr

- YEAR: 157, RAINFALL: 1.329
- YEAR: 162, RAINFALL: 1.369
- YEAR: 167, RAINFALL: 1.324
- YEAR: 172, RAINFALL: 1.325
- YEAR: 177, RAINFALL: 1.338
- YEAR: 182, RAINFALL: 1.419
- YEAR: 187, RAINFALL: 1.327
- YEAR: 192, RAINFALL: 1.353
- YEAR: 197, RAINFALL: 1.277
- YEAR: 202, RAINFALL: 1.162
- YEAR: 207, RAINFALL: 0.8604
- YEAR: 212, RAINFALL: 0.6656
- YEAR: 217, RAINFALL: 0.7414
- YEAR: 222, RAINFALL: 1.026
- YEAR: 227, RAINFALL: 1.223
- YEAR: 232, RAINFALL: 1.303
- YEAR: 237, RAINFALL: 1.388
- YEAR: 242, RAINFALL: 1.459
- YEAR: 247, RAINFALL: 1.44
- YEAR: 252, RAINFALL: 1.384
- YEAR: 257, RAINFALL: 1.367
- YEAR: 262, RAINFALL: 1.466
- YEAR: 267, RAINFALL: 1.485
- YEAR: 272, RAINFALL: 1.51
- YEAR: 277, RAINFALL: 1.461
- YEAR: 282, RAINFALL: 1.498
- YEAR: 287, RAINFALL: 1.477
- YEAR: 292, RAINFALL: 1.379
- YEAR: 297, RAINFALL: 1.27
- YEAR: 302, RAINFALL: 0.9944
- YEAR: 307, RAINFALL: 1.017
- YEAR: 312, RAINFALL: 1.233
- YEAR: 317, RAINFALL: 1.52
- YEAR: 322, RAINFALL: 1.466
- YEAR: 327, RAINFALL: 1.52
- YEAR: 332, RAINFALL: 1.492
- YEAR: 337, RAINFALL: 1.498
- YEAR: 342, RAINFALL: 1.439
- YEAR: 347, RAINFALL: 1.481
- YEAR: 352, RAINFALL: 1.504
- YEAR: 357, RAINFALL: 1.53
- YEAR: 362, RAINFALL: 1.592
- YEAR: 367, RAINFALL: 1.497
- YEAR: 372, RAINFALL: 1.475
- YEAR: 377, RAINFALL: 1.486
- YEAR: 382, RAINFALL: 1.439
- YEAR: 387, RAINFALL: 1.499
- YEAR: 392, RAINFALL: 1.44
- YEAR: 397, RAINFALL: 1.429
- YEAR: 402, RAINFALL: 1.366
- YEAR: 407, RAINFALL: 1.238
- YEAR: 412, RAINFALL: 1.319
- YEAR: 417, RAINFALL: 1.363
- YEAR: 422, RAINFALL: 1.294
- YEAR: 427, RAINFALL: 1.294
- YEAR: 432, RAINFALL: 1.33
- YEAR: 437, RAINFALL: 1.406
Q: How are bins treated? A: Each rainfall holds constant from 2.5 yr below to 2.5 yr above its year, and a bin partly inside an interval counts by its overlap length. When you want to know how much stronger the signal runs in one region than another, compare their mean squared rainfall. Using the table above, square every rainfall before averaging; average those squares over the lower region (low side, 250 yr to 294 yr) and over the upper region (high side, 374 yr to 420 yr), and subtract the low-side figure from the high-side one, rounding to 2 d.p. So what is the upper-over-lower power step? -0.14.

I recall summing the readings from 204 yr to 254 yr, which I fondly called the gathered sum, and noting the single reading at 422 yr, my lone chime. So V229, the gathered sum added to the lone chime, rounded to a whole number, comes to 13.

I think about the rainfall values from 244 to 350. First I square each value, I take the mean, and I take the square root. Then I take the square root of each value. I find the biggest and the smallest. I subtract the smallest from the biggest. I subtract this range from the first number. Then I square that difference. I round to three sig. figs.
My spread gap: 1.37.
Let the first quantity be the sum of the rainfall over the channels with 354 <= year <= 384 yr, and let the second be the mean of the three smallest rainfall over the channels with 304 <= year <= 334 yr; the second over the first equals 0.137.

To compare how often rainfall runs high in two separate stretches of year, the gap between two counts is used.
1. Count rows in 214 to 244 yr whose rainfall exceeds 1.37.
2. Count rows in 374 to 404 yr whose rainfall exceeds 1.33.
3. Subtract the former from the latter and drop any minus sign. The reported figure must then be 4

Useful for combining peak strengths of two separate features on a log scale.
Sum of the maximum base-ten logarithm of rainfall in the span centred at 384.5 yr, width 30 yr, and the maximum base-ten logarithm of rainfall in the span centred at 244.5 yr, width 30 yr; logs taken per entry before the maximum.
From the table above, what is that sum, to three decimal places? 0.340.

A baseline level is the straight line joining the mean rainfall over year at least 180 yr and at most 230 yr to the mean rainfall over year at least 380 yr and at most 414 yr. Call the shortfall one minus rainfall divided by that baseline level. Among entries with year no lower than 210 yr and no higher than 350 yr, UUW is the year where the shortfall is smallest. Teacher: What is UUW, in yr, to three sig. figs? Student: 242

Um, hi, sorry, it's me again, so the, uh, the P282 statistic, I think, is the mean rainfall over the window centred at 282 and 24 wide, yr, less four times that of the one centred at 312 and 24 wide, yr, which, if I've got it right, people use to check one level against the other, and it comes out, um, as -3.52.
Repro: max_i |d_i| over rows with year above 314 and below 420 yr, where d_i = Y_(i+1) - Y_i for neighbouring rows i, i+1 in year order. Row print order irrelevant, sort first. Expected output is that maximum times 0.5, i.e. 0.064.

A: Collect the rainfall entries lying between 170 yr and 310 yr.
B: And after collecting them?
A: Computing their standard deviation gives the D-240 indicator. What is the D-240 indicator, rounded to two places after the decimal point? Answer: 0.23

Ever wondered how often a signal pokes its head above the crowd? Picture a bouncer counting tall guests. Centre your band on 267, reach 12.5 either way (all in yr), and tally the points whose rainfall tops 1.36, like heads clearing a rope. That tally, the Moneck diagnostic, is 5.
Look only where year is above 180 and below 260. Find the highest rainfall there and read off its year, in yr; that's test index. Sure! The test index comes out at 242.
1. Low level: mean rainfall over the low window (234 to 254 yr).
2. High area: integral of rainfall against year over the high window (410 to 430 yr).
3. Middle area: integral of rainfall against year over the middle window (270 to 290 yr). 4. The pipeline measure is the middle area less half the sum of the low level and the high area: 15.8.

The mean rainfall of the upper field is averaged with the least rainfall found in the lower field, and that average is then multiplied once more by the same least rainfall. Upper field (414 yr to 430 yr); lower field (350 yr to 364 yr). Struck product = 2.12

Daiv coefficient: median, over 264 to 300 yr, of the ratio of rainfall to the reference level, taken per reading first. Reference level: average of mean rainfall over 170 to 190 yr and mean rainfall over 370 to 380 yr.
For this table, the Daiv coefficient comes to 1.04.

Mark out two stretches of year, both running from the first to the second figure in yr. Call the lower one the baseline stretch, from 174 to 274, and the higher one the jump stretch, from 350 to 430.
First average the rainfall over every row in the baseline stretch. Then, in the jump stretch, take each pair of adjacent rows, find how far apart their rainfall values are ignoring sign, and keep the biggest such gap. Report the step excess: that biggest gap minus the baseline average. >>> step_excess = -1.1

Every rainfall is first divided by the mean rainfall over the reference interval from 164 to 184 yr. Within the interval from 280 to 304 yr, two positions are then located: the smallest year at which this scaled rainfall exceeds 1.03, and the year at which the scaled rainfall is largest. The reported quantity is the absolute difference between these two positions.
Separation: 0 yr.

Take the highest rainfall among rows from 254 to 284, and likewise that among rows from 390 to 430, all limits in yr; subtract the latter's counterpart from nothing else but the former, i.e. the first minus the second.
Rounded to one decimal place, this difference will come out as 0.1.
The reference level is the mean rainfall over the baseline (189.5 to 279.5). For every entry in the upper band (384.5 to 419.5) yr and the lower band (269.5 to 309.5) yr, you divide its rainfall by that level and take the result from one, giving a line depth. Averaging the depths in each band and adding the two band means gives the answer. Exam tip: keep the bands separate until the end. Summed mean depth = -0.16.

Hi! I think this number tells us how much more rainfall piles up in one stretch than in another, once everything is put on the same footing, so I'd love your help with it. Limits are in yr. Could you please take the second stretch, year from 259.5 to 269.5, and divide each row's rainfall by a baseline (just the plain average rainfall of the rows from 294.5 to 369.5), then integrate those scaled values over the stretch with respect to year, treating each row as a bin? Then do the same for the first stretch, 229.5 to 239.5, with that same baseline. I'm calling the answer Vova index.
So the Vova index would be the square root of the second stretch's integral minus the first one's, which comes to 1.0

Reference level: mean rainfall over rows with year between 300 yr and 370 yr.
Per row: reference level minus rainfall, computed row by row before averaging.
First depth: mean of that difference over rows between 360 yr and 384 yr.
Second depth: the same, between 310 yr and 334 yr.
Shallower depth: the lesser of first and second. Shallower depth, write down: -0.08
